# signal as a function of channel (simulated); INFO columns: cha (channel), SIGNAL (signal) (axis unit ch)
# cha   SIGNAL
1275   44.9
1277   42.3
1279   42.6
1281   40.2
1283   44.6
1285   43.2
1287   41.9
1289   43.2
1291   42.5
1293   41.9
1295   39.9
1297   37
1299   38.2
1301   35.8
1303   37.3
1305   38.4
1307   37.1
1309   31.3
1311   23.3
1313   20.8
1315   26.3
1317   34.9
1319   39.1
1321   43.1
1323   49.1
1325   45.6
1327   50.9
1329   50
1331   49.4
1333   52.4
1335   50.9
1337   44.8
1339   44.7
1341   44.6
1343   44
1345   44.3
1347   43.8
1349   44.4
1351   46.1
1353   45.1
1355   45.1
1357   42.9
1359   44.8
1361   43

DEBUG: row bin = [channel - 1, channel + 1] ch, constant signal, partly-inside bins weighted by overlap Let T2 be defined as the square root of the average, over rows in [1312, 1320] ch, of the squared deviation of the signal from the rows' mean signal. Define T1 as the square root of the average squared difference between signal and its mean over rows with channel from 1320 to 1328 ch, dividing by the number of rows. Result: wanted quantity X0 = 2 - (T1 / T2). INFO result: 1.6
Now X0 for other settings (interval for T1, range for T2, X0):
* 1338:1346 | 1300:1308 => 1.7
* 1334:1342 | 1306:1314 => 1.6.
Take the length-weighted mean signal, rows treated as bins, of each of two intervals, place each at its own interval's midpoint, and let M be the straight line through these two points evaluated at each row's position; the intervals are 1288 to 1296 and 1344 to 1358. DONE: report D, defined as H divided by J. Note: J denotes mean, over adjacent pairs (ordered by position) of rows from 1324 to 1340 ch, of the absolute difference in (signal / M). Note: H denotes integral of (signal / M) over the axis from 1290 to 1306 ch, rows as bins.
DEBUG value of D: 253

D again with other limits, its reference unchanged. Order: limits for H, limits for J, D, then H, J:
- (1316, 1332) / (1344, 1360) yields 653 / 16.7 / 0.026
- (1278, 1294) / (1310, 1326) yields 145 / 16.3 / 0.113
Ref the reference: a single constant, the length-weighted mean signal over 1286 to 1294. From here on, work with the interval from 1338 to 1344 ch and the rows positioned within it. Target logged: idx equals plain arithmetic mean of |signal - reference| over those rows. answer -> 2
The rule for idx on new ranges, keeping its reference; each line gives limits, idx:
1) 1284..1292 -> 1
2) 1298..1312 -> 8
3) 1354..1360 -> 2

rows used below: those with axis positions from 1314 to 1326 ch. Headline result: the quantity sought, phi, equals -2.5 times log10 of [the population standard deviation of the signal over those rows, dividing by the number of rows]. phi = -2.2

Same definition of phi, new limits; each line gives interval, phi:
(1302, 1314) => -2.1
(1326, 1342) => -1.2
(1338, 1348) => 1.2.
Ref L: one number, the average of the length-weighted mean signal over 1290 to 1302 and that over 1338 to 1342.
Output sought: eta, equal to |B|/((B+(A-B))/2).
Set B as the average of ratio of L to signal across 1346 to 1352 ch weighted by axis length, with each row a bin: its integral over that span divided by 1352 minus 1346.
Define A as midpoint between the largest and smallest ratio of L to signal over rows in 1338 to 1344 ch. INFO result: 1.98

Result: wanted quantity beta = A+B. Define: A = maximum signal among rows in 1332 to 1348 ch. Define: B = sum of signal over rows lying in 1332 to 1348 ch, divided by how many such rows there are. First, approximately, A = 52.4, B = 46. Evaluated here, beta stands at 99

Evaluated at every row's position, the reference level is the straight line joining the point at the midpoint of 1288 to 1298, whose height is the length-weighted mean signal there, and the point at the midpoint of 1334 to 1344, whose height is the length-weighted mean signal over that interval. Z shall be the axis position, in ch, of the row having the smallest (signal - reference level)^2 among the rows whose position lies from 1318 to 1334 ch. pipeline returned 1321 ch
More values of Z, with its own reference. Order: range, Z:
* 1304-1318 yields 1305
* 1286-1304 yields 1293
